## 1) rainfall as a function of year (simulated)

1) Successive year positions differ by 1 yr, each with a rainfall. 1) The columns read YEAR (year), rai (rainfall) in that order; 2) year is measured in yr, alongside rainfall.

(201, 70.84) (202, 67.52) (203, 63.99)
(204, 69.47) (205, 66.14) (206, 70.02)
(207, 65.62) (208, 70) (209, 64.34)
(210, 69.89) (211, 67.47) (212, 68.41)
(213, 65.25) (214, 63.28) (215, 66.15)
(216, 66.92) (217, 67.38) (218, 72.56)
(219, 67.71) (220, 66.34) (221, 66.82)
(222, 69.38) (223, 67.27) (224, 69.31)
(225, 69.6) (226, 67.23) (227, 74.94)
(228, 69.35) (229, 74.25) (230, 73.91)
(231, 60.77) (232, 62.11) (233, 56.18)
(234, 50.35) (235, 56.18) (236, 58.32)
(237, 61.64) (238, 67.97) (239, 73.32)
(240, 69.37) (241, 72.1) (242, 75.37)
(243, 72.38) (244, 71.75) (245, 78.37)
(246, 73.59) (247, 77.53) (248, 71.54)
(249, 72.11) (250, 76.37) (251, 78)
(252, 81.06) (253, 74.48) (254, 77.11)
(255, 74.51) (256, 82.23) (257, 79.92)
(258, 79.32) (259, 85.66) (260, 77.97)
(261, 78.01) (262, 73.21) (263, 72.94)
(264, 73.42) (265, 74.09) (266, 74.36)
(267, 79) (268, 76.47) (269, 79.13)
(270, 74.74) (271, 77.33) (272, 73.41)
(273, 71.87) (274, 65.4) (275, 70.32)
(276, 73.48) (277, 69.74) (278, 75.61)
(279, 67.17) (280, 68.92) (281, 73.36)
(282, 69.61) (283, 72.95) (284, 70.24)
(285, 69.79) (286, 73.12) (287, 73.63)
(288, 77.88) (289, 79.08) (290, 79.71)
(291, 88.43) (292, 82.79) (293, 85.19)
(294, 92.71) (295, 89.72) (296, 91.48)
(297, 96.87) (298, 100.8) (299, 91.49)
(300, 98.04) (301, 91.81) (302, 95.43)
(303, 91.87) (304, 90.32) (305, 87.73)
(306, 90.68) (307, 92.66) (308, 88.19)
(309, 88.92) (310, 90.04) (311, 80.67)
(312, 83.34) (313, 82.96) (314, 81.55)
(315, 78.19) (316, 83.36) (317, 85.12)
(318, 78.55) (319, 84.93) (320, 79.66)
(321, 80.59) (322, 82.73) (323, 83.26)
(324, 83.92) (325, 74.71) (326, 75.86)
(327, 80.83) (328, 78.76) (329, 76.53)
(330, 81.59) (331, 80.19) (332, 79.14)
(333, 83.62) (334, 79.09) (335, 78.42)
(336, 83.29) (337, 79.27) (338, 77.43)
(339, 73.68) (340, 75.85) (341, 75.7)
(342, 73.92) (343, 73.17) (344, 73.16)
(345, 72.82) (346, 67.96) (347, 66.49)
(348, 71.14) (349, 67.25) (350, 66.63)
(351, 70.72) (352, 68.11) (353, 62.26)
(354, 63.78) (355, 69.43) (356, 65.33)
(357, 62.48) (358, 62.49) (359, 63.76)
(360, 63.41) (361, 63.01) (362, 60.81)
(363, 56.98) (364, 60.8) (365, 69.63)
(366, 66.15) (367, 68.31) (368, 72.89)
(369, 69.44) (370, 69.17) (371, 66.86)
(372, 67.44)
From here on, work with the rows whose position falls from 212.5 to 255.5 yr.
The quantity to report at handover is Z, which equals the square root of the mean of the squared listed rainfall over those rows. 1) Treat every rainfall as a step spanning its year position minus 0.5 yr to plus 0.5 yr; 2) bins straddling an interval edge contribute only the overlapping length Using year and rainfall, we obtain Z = 70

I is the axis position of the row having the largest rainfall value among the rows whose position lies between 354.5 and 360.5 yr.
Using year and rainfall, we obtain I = 355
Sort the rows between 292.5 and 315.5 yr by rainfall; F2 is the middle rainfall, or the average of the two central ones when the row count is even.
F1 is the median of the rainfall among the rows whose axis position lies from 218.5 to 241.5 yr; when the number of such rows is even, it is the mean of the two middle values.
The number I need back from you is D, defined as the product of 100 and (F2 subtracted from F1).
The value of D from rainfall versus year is -2261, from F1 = 68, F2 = 90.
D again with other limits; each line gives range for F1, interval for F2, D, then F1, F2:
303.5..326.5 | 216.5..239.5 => 1596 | 83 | 67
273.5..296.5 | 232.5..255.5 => 110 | 73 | 72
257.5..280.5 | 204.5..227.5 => 671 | 74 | 67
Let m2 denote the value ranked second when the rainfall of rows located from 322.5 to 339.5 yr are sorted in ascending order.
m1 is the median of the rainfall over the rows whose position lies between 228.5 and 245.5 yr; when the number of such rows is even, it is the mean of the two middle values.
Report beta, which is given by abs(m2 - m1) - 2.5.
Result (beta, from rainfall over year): 3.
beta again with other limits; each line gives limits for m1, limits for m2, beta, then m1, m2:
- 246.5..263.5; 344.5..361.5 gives 13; 77.5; 62.48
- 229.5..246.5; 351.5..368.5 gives 6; 69.4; 60.8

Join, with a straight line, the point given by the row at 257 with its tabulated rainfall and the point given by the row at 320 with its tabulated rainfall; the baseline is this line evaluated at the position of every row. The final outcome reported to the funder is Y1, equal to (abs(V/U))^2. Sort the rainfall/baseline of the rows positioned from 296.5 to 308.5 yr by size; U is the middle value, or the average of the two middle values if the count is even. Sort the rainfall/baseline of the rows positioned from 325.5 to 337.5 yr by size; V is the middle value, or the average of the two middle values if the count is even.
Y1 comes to 0.75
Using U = 1.15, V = 1.00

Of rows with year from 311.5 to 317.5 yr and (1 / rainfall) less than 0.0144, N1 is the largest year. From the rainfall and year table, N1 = 317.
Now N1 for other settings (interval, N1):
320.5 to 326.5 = 326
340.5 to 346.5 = 345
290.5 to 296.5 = 296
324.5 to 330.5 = 330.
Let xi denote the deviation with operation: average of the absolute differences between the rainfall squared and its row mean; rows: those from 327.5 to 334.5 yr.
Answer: 269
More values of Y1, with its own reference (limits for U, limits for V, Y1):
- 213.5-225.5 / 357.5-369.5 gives 0.90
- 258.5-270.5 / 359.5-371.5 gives 0.78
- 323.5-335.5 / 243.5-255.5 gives 0.90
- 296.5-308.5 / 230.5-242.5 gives 0.45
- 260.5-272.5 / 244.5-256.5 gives 1.06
